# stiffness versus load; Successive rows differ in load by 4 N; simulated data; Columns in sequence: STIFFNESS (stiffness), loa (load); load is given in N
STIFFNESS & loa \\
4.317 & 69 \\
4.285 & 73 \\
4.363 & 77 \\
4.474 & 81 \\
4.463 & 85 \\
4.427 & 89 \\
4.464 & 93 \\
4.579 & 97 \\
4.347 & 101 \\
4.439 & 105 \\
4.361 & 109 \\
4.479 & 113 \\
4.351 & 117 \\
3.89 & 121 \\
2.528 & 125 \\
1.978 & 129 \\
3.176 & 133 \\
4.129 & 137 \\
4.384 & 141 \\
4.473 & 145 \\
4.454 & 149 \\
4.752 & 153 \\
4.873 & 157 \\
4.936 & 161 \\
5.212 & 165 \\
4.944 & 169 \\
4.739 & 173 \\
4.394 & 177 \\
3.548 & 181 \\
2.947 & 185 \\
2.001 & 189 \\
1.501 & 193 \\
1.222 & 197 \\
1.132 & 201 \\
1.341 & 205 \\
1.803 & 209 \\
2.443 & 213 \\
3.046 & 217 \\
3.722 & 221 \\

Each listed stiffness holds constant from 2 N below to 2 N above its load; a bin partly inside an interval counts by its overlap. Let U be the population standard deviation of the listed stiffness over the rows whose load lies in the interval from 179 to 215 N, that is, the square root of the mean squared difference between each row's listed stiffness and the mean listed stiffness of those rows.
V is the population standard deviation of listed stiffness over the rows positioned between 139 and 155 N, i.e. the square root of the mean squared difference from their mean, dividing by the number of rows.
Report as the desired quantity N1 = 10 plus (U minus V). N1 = 10.6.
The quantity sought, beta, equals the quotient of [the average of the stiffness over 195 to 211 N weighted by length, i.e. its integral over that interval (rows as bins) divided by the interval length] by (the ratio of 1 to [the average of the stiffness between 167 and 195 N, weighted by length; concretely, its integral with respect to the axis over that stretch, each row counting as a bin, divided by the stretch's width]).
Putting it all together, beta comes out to 5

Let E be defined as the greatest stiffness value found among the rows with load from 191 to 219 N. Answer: 3.046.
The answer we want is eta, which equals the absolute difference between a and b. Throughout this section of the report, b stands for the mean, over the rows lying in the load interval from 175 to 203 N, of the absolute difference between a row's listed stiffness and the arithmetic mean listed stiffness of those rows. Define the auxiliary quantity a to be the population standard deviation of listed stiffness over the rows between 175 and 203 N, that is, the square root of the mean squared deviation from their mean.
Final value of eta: 0.11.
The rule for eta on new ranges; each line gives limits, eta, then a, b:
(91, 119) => 0.01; 0.1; 0.1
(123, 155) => 0.09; 1.0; 0.9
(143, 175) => 0.04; 0.2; 0.2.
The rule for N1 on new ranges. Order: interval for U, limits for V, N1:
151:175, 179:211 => 9.3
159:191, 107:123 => 10.8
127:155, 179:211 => 10.1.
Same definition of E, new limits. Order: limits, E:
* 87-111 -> 4.579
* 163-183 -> 5.212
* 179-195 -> 3.548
